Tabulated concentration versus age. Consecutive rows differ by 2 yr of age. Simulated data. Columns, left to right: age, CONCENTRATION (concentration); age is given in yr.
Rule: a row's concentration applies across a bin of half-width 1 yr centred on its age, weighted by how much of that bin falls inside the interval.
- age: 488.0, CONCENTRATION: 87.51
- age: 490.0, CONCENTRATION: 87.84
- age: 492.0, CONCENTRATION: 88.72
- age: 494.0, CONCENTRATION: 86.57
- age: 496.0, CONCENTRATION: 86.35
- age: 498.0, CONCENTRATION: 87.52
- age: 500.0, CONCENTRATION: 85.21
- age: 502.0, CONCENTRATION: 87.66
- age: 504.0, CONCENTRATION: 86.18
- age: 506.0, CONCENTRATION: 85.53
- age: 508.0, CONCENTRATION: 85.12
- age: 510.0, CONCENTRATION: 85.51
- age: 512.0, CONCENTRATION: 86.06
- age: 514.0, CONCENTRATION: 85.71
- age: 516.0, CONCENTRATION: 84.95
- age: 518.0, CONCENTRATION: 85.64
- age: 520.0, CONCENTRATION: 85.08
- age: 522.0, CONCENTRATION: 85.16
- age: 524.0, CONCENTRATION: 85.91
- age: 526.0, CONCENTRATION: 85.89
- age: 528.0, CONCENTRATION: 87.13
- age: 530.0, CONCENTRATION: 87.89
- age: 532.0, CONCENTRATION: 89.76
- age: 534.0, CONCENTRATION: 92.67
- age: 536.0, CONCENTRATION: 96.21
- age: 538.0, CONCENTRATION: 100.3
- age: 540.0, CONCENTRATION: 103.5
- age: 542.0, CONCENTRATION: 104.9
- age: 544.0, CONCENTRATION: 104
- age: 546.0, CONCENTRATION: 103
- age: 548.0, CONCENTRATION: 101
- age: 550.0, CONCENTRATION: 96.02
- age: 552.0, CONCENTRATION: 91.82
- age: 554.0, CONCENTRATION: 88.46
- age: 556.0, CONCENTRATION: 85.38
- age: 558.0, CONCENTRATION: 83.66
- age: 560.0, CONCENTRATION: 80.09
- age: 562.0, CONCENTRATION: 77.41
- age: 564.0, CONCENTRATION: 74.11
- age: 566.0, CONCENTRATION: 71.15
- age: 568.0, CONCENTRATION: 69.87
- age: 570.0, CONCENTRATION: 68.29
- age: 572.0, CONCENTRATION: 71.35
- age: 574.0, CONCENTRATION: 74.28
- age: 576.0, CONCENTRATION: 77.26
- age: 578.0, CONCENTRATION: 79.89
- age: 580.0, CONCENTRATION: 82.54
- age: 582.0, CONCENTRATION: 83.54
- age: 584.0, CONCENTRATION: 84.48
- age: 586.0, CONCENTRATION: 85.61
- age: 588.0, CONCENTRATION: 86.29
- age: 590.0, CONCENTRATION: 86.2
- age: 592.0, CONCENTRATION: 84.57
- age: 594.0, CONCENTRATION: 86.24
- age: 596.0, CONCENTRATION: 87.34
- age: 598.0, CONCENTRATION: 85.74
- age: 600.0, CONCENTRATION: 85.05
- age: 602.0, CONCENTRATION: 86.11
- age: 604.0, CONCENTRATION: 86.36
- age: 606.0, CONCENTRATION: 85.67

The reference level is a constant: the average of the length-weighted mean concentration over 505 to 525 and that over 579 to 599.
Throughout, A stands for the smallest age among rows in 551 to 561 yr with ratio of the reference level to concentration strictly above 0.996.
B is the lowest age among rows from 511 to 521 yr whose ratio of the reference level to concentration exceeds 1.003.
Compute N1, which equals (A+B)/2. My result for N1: 536 yr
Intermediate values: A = 556.0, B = 516.0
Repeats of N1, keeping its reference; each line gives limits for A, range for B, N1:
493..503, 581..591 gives 541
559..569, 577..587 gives 569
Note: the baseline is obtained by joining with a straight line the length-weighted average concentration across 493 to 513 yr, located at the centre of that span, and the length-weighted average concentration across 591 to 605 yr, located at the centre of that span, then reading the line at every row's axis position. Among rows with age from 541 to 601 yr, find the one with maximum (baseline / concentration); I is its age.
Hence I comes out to 570.0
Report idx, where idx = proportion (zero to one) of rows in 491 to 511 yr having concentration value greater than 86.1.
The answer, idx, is 0.6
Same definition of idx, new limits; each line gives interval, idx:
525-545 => 0.9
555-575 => 0.0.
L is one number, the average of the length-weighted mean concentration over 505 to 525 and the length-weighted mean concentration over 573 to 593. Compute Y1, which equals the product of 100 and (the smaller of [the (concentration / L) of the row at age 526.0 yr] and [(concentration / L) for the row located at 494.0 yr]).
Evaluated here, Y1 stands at 102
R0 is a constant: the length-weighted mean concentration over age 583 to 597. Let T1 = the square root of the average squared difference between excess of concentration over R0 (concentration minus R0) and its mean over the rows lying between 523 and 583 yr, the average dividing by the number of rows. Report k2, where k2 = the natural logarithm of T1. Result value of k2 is 2.4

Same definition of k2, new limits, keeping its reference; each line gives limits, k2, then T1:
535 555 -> 1.7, 5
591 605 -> -0.2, 1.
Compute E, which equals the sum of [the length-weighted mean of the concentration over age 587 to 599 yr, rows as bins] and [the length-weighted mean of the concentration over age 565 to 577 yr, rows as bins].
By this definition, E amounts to 158.1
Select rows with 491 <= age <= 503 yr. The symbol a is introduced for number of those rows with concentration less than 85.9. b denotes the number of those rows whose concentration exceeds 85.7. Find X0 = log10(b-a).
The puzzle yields 0.60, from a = 1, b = 5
